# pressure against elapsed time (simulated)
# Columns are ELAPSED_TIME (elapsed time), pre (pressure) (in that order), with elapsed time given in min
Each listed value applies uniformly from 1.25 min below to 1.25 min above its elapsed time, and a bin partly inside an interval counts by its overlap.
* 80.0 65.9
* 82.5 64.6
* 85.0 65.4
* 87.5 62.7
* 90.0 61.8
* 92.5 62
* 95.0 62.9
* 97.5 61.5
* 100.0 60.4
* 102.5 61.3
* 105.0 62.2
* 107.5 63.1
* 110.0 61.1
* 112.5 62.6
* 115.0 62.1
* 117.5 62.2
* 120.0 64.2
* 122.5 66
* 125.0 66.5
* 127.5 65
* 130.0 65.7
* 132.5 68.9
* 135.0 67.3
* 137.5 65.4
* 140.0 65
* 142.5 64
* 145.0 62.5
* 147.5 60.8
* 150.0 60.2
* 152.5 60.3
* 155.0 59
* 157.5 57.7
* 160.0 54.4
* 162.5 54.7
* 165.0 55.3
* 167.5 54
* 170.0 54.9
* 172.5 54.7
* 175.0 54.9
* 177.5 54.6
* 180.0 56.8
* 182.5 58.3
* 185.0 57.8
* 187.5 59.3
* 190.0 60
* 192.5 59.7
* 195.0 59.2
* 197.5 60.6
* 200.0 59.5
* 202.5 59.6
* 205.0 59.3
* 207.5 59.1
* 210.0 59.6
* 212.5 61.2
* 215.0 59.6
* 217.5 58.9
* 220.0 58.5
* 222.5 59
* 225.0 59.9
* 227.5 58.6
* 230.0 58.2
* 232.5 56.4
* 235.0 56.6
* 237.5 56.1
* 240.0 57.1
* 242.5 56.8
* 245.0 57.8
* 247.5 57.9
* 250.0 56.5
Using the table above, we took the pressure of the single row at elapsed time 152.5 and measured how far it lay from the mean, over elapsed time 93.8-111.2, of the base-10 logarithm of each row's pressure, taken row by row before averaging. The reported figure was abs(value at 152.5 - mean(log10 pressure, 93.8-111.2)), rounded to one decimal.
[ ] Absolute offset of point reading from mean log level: 58.5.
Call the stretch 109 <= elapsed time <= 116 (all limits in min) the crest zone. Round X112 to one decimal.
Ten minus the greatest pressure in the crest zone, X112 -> -52.6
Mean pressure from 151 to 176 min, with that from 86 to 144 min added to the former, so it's 120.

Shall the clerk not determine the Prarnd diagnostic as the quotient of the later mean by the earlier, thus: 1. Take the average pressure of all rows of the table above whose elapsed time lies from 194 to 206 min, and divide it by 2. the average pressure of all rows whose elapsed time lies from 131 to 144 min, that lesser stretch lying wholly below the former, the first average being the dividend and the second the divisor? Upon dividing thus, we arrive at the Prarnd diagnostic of 0.90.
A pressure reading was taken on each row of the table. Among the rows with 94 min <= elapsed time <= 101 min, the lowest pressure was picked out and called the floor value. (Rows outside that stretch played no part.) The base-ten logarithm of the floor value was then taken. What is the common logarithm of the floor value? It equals 1.78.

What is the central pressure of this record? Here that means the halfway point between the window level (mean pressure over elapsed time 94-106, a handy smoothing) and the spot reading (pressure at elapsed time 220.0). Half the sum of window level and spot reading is 60.1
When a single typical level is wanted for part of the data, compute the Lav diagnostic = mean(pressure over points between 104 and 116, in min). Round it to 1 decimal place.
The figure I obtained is 62.2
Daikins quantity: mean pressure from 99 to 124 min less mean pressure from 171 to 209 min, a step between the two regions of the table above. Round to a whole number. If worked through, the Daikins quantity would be 4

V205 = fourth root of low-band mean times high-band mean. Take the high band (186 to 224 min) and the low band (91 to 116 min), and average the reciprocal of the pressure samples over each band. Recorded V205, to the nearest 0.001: 0.128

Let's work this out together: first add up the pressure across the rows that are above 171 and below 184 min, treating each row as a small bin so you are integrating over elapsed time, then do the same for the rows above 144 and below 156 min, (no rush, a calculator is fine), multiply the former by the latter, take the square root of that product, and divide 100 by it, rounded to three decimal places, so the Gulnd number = 0.138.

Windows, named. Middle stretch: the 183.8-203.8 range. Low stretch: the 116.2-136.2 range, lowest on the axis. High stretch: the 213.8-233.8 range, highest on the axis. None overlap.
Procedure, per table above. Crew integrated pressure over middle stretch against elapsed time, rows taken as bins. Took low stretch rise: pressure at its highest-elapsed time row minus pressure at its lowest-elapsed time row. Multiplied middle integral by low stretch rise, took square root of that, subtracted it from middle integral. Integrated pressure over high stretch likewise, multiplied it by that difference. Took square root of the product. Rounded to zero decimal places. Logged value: 1142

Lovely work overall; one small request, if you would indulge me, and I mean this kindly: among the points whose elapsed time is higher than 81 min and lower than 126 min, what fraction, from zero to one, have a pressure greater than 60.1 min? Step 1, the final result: 1.0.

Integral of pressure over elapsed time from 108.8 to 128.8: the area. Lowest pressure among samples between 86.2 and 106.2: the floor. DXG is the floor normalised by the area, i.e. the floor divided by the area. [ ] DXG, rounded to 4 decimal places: 0.0474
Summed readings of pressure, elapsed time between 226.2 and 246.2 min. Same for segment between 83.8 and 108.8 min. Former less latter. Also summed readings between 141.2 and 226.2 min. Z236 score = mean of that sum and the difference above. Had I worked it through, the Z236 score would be 911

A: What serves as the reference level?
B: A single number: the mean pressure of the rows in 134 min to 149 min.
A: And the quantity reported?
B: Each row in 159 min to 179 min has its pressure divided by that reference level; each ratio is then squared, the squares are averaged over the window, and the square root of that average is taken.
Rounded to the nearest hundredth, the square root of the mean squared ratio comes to 0.85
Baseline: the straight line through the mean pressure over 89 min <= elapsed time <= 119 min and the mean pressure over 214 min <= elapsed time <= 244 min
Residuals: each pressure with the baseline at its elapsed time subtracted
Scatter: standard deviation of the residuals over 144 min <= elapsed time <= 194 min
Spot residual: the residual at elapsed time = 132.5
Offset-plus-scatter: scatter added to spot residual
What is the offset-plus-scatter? 10.4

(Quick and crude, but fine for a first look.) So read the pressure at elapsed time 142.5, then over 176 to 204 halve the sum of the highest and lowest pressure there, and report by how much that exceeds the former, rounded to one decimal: -6.4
